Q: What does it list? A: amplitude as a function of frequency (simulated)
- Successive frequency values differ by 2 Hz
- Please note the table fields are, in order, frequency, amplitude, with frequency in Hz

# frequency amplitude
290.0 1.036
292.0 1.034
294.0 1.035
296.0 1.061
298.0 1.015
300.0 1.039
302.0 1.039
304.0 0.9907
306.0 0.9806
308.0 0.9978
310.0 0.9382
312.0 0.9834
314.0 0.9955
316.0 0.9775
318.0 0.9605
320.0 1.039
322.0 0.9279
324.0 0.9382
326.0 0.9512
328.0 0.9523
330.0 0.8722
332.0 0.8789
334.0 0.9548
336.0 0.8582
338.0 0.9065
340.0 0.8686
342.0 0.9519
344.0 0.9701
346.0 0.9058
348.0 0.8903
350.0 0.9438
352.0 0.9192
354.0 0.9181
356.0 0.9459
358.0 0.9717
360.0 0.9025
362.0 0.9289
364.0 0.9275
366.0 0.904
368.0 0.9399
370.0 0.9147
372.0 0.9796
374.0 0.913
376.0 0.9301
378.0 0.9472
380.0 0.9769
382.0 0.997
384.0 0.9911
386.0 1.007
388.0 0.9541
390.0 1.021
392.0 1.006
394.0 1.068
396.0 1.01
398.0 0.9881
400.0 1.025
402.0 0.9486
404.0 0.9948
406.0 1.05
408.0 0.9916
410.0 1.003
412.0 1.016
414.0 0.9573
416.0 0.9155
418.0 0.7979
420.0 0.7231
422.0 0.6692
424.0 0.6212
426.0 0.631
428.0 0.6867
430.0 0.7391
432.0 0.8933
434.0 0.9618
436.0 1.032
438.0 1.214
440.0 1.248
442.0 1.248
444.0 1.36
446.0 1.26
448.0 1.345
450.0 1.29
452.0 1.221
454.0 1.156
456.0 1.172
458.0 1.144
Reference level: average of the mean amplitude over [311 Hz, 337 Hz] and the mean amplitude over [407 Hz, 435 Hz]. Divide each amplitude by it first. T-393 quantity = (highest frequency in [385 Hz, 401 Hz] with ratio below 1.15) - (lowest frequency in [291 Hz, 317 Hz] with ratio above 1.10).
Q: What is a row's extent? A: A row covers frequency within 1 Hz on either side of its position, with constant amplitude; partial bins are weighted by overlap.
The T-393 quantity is 106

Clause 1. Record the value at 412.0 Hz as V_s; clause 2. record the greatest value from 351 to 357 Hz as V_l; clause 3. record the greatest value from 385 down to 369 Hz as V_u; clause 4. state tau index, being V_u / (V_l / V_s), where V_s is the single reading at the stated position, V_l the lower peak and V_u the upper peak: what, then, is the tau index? 1.07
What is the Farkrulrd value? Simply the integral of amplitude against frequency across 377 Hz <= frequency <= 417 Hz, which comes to 40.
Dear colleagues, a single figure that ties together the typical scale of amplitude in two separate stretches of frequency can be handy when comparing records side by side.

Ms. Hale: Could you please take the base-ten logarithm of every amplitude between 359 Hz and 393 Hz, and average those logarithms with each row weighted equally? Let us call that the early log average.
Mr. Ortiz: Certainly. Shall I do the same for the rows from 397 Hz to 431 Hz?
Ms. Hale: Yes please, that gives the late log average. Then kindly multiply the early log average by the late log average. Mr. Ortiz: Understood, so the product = 0.0014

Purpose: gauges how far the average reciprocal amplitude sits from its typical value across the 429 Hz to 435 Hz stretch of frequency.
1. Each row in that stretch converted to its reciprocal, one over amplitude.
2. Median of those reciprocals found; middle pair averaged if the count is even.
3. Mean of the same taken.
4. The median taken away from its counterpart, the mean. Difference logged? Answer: 0.051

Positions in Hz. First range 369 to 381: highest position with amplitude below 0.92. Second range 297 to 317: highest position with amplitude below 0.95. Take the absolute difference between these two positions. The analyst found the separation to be 64 Hz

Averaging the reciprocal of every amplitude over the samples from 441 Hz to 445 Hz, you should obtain 0.77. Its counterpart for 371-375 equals 1.06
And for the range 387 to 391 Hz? 1.01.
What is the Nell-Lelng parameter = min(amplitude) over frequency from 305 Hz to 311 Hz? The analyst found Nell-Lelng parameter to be 0.9382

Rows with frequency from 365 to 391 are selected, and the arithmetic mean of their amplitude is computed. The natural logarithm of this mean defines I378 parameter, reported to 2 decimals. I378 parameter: -0.04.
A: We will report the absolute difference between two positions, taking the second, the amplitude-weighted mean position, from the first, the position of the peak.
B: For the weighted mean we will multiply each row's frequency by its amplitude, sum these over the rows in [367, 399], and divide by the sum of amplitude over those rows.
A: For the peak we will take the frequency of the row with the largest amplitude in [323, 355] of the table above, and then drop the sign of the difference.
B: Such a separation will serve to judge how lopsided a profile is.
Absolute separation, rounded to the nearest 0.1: 39.3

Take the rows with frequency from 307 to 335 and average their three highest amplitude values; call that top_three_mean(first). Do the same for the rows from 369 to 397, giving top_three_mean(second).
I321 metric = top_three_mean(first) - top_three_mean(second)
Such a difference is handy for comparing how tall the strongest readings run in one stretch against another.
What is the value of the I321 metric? -0.02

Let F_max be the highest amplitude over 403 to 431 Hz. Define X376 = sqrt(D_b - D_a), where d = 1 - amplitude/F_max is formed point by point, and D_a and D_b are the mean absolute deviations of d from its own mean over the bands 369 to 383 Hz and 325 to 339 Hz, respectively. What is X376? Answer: 0.085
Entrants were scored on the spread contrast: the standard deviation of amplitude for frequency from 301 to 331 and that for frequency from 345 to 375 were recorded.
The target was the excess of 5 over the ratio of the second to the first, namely 4.4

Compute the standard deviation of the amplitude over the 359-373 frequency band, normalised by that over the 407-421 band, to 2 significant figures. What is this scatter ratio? 0.24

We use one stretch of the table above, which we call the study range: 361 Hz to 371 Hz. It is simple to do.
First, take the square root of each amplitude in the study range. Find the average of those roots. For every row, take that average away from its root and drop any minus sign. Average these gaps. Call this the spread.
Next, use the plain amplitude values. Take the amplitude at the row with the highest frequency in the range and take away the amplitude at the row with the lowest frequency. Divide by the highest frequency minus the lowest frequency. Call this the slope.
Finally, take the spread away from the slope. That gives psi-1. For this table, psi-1 -0.007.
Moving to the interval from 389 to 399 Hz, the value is -0.014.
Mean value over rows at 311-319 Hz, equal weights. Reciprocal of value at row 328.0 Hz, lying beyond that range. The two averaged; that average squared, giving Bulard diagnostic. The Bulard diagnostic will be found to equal 1.03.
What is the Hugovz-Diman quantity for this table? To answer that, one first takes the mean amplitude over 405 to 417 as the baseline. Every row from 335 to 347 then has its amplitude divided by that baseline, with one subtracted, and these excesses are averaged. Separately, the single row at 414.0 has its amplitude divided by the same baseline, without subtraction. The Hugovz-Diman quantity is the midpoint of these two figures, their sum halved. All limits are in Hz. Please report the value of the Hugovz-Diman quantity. 0.444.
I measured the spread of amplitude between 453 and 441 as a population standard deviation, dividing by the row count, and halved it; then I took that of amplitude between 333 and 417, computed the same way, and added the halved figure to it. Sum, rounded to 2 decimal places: 0.07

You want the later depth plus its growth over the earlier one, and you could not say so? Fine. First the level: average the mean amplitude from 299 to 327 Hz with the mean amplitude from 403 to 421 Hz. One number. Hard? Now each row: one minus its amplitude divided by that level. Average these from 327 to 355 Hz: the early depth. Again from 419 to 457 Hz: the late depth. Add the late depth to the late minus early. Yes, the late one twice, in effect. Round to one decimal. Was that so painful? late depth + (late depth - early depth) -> -0.2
